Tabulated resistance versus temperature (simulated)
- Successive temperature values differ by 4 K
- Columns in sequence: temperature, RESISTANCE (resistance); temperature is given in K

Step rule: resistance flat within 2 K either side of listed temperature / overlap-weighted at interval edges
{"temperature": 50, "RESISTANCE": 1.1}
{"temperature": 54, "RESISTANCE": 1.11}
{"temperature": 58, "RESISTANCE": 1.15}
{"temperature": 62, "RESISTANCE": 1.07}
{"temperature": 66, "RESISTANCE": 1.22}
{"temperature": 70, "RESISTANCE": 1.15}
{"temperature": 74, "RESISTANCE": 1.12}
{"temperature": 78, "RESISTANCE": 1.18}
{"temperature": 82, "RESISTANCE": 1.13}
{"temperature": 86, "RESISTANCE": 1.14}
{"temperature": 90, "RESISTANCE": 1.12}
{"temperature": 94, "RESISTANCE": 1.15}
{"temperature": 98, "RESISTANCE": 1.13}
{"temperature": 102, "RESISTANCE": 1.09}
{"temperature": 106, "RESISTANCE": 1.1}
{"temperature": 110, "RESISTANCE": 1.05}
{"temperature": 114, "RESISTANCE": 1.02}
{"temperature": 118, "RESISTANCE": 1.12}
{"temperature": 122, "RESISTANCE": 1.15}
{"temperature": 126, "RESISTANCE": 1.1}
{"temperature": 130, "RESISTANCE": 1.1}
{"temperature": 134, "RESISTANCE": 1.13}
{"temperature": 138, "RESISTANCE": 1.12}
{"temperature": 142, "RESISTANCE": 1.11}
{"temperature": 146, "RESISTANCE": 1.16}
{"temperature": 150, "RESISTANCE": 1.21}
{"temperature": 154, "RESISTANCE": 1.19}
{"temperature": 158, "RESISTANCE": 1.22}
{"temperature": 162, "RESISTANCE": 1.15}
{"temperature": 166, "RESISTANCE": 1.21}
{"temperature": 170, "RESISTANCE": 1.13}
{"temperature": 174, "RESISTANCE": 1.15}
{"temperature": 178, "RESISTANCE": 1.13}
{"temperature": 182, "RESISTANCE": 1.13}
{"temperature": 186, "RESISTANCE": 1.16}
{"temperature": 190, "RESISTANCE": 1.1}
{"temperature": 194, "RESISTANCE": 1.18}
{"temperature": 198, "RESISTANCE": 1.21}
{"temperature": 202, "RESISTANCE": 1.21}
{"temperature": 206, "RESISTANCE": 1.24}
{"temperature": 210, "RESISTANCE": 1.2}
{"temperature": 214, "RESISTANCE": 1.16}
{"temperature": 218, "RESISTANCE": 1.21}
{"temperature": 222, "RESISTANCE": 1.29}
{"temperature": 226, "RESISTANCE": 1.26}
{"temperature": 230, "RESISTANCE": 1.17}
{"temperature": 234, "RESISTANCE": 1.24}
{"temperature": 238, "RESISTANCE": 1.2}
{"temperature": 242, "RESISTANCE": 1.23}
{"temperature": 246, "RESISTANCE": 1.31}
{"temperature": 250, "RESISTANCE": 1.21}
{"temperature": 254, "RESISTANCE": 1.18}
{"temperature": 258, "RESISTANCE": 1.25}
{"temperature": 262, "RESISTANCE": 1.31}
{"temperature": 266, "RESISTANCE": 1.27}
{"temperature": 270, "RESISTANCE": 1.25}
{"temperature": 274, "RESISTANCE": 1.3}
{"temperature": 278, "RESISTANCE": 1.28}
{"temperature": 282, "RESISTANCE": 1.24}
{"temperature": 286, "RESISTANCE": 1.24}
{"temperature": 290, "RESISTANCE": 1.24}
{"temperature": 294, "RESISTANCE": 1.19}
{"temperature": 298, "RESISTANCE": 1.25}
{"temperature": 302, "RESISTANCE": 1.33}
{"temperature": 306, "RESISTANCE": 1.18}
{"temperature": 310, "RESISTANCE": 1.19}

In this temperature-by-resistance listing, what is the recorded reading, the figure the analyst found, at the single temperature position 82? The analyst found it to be 1.13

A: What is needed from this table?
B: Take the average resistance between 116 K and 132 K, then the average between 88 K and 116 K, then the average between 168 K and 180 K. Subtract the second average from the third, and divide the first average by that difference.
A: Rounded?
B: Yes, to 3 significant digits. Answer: 26.4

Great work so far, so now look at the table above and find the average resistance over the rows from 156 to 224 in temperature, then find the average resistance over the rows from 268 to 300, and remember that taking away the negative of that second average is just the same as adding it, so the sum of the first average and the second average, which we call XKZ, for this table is 2.43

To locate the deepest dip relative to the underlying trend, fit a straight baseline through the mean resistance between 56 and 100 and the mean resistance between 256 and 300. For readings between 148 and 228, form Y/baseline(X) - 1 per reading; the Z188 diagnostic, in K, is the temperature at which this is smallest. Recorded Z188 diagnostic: 190 K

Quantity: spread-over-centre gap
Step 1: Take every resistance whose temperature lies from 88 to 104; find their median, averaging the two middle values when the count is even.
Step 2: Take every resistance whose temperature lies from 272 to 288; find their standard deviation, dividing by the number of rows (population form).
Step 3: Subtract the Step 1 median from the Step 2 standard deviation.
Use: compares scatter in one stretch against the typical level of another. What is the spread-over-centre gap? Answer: -1.10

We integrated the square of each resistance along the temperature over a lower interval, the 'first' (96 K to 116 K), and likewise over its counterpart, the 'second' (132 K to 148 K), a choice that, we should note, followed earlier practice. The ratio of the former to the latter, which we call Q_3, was 1.14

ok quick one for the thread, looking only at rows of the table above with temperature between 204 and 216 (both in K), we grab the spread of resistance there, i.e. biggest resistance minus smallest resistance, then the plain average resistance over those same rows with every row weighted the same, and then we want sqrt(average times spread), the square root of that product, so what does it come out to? 0.310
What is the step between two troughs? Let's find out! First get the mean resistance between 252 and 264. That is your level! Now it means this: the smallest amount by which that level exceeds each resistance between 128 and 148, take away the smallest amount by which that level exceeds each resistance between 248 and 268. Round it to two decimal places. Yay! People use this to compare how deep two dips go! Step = 0.15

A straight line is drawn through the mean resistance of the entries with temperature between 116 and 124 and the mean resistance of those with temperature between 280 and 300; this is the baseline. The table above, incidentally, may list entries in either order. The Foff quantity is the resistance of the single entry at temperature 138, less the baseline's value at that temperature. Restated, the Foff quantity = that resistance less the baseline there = -0.025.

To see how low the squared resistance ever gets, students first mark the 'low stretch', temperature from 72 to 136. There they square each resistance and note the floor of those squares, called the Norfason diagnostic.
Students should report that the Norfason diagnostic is 1.0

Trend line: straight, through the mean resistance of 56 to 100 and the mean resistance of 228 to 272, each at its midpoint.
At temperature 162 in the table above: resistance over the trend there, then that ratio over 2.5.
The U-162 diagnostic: 0.387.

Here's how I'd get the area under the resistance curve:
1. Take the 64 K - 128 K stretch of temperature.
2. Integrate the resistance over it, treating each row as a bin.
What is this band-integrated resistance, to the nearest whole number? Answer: 72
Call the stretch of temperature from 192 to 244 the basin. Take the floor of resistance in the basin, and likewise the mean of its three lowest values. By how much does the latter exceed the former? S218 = 0.010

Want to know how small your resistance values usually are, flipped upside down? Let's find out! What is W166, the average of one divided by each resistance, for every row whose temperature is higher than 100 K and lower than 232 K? 0.87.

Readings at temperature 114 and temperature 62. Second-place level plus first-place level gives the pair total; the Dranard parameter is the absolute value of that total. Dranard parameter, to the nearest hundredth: 2.09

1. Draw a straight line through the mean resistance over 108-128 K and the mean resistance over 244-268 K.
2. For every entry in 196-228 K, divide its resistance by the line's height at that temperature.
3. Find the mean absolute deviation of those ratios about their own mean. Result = 0.022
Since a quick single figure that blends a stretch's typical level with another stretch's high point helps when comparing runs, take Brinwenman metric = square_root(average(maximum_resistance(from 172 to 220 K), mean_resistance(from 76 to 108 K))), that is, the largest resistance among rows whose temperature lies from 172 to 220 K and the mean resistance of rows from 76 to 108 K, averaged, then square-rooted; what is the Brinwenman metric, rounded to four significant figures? 1.089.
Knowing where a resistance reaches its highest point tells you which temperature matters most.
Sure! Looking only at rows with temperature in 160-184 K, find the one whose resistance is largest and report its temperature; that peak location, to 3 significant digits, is 166 K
